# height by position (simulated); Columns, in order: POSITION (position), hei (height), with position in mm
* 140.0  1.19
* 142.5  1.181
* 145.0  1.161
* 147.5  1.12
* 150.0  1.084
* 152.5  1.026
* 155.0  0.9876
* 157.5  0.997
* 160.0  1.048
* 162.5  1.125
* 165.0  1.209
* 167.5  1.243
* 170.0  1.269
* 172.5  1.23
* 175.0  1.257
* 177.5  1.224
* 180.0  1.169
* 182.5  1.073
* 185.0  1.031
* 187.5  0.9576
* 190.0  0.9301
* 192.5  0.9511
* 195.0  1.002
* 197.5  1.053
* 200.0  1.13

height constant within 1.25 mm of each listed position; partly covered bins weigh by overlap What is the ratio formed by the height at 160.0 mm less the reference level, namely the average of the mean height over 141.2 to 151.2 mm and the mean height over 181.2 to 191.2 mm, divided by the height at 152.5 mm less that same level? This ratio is 0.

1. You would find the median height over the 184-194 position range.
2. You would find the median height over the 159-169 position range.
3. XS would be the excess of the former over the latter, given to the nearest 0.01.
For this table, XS -0.21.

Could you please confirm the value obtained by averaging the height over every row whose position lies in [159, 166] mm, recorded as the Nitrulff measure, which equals 1.13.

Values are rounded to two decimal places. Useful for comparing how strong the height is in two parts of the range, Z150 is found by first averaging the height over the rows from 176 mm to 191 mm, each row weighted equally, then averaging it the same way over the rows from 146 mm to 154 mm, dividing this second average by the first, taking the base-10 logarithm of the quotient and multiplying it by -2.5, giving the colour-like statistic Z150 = -0.01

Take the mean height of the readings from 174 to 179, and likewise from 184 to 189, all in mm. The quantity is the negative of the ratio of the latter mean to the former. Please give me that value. -0.80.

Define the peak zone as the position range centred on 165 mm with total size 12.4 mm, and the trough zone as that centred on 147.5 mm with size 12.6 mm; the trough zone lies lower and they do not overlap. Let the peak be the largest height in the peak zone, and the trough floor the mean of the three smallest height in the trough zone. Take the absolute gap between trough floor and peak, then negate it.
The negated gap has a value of -0.19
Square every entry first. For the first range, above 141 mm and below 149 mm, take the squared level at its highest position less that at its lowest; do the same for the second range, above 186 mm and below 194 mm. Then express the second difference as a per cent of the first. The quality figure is 9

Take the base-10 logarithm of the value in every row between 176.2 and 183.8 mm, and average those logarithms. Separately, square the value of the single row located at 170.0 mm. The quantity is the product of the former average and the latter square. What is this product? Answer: 0.10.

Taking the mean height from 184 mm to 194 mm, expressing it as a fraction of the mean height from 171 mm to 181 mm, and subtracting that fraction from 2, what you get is 1.21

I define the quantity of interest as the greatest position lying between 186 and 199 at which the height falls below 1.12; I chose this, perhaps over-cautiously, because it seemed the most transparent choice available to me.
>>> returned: 197.5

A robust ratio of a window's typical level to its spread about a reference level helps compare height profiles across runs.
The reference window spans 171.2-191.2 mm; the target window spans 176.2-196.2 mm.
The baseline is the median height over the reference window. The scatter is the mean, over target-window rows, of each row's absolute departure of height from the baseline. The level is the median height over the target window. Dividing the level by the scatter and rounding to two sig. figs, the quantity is 8.7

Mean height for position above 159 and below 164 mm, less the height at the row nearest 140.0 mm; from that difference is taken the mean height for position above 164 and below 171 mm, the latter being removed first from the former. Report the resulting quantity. -1.3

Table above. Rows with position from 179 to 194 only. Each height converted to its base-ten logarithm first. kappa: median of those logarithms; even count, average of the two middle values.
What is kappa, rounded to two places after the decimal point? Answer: 0.00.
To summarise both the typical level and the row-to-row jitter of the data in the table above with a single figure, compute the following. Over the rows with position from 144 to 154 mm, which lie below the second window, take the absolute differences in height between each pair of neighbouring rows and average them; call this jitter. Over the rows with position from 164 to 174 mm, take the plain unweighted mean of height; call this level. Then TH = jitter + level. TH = 1.28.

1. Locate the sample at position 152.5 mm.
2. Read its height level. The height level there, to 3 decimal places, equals 1.026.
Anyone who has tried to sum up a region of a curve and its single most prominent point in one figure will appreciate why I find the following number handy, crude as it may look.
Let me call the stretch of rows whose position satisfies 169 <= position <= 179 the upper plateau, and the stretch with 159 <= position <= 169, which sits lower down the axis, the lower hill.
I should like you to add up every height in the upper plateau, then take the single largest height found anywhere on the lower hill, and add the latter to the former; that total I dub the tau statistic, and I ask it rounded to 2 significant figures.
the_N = 6.2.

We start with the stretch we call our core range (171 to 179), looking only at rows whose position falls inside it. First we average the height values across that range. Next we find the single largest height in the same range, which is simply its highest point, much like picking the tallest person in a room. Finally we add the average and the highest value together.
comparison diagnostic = 2.49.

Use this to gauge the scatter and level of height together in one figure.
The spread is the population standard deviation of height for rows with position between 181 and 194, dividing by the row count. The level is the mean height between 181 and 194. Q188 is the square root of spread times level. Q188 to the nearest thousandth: 0.232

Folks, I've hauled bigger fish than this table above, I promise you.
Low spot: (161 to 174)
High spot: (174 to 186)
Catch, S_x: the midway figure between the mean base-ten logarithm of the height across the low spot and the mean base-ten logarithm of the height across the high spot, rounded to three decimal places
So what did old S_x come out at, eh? 0.072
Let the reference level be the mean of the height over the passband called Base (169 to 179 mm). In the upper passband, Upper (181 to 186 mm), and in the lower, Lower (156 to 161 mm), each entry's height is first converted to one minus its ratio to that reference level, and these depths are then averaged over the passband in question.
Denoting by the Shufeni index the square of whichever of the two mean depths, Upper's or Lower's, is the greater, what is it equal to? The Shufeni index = 0.032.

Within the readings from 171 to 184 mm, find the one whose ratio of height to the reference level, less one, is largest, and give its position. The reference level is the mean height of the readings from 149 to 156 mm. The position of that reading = 175.0 mm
